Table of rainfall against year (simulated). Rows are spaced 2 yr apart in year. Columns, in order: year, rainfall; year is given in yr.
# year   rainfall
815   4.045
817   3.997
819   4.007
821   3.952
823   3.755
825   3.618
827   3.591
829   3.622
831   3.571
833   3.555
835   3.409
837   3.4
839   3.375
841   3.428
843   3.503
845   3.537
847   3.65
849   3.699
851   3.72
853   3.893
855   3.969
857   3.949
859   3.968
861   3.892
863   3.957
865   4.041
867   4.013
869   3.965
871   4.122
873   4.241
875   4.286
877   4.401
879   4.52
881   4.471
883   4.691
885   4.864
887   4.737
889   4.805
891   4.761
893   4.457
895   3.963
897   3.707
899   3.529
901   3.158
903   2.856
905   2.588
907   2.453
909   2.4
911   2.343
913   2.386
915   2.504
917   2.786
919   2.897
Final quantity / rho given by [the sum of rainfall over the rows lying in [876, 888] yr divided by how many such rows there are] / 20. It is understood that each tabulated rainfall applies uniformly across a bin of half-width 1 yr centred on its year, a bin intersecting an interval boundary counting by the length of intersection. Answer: 0.231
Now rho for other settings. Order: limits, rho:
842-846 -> 0.176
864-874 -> 0.204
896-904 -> 0.166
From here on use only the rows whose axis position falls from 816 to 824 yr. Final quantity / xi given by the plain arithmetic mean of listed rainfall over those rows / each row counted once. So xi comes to 3.9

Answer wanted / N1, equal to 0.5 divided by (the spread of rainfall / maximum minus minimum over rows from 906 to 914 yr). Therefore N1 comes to 4.5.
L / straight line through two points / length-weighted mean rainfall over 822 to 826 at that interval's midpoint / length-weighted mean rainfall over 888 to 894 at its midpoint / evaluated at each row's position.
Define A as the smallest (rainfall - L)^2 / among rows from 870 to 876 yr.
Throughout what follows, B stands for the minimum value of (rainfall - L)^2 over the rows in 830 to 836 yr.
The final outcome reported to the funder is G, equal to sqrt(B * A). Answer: 0.033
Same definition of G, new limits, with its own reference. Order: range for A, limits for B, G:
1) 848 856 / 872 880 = 0.004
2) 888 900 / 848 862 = 0.015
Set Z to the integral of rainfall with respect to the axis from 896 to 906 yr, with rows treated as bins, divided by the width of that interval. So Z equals 3.17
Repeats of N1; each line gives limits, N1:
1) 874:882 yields 2.1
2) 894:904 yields 0.5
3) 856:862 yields 6.6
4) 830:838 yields 2.9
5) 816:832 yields 1.1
